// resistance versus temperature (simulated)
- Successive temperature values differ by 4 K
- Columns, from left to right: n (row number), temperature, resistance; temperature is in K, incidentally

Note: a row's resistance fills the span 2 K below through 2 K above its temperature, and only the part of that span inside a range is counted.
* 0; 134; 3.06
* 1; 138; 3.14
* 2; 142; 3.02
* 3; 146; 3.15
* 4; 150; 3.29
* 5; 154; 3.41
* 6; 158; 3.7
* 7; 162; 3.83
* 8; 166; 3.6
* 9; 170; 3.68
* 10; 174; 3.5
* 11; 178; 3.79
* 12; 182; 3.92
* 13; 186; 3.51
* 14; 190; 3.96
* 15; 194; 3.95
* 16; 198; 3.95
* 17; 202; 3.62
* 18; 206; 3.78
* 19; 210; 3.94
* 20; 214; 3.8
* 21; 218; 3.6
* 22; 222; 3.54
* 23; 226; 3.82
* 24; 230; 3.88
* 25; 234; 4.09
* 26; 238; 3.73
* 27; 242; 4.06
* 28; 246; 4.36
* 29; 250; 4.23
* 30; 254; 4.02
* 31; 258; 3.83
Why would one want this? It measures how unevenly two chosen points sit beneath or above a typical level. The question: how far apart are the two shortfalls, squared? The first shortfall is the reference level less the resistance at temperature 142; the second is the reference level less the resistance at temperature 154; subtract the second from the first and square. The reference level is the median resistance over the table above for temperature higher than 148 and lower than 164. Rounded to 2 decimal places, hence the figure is 0.15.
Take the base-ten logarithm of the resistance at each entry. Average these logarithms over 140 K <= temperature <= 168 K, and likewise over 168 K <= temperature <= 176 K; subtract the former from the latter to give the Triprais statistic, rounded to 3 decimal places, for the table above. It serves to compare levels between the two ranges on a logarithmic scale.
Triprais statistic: 0.021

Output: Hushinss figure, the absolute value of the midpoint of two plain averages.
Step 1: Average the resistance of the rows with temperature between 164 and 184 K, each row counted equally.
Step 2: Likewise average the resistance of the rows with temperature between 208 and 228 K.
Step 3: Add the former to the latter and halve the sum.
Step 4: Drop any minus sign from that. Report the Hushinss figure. 3.72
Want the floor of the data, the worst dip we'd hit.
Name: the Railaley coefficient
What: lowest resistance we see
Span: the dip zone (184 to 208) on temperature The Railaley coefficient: 3.51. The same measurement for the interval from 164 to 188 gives 3.5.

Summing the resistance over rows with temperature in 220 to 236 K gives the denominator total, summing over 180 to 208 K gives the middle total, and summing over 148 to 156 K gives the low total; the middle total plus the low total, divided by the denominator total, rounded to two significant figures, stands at 2.2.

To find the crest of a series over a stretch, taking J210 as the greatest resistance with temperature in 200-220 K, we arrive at 3.94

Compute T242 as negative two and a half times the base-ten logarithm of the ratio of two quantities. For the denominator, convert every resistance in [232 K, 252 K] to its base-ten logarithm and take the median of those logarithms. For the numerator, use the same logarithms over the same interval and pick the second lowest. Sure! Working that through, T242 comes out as 0.01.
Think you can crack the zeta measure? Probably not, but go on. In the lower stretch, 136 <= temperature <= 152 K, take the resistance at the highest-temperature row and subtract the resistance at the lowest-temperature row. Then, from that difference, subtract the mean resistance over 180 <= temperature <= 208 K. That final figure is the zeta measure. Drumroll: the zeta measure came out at -3.7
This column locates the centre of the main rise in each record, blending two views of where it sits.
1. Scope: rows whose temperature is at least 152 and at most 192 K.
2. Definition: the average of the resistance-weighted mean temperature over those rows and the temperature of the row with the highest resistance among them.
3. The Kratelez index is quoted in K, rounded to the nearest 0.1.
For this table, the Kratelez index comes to 181.1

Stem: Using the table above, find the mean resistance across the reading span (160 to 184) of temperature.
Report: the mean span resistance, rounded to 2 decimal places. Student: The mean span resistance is 3.72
